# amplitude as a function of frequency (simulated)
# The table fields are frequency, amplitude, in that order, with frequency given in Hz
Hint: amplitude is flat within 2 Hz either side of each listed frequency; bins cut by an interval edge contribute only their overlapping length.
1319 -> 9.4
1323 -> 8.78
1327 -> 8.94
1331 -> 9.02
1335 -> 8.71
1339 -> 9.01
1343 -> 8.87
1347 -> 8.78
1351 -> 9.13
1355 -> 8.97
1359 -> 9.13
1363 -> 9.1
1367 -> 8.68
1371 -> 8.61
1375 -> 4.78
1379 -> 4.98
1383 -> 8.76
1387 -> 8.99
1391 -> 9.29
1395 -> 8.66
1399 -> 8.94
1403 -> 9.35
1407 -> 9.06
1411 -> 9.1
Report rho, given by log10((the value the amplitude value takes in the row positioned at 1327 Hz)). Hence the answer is 0.951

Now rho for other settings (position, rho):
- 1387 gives 0.954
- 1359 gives 0.960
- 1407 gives 0.957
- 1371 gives 0.935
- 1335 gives 0.940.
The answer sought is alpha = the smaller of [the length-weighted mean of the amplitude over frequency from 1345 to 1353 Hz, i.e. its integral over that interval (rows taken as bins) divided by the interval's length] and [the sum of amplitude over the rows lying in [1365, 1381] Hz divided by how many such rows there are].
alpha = 6.8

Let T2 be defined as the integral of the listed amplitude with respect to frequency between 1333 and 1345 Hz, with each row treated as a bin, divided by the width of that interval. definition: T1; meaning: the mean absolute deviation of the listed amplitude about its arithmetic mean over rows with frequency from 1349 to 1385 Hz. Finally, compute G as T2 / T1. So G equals 6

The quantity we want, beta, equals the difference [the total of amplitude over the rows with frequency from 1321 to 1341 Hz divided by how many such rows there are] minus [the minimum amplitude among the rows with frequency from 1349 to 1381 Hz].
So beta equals 4.1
